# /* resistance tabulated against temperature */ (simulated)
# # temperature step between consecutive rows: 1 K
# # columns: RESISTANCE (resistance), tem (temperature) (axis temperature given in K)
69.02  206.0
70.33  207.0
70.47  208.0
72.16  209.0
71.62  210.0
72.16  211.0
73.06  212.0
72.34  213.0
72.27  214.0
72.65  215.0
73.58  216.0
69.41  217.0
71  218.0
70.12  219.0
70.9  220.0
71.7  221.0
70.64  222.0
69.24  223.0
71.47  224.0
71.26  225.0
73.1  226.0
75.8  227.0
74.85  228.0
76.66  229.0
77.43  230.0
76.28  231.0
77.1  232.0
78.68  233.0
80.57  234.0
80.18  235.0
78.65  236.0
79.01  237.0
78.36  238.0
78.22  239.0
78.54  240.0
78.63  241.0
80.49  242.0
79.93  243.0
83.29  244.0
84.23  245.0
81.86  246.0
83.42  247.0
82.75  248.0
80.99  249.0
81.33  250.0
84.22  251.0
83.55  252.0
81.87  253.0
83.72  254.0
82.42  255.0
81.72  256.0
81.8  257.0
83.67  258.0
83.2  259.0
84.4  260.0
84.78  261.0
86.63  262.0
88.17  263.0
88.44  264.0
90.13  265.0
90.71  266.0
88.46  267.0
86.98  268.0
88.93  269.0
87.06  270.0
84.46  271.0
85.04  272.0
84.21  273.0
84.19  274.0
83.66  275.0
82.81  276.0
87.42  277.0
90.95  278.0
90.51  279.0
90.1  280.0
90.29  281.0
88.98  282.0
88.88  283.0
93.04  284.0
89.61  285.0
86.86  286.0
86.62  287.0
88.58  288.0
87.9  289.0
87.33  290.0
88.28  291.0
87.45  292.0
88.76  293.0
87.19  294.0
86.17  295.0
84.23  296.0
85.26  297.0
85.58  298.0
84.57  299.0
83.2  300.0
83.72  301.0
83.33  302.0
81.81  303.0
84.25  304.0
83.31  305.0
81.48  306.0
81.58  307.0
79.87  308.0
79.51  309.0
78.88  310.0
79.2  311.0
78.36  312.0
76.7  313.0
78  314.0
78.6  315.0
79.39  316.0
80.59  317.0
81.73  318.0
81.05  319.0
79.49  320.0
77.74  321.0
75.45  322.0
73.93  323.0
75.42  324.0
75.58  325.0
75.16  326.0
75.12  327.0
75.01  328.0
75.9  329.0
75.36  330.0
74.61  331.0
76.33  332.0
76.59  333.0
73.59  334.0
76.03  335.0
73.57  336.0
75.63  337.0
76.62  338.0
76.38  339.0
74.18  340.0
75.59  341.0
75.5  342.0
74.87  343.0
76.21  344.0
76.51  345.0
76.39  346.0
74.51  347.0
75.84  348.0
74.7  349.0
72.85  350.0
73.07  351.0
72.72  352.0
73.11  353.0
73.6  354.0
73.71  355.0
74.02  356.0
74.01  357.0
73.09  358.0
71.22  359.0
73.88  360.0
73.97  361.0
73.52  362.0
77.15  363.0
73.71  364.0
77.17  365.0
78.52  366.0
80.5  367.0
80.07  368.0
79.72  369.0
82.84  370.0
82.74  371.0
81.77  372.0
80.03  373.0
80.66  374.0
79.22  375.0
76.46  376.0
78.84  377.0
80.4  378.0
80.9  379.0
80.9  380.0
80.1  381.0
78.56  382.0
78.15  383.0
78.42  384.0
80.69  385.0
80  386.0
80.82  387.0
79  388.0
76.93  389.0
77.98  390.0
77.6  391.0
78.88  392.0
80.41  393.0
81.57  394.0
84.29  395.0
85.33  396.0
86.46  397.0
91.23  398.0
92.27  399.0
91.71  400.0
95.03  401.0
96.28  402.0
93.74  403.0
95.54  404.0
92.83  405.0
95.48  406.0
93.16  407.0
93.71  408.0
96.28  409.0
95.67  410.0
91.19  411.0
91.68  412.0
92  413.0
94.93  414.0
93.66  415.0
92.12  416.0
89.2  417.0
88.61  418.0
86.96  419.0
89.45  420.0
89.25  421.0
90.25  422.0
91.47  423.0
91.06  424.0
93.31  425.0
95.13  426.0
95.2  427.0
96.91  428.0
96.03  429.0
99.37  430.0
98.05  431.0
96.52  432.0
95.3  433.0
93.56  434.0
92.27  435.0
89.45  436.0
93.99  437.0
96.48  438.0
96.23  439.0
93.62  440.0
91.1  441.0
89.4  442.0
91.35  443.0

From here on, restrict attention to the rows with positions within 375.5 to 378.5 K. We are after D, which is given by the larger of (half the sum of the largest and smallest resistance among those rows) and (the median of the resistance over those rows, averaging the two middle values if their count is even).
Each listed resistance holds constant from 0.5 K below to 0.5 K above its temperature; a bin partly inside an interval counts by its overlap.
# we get 78.8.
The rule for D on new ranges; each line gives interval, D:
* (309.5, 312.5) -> 78.9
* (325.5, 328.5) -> 75.1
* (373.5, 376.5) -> 79.2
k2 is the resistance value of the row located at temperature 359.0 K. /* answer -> 71.22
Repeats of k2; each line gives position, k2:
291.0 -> 88.28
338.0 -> 76.62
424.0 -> 91.06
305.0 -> 83.31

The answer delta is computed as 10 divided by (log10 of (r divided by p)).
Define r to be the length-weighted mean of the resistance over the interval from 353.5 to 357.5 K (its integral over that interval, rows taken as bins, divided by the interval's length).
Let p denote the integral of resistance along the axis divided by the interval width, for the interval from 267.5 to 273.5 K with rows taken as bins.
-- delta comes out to -150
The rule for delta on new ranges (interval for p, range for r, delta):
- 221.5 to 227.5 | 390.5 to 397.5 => 174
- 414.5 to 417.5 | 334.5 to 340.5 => -118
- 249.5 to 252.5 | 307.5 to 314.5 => -424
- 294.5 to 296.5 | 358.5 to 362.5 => -151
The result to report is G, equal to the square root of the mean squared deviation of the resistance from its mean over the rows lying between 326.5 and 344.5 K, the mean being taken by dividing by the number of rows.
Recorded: 0.9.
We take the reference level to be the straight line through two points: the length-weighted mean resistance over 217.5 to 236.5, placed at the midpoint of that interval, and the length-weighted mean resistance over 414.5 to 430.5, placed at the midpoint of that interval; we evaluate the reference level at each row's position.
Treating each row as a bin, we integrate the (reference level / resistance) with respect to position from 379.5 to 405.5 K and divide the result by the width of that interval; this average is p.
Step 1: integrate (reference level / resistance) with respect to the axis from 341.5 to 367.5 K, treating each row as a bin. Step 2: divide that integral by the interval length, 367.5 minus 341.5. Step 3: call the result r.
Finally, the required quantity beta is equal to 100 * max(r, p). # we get 115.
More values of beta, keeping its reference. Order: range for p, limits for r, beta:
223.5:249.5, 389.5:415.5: 101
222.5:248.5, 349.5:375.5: 114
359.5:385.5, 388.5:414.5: 112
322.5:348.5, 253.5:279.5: 112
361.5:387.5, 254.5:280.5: 111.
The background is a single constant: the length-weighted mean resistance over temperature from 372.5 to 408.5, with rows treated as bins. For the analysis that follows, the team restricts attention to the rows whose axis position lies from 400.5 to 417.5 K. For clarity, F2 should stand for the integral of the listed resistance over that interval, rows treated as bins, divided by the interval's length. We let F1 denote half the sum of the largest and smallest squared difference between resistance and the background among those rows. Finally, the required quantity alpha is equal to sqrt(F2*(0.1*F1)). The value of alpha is 28.1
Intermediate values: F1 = 84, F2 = 94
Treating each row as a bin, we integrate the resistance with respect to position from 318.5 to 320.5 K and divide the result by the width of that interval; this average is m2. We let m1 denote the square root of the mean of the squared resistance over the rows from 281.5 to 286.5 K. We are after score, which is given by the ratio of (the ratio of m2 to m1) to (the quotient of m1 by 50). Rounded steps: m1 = 89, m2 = 80.3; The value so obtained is 0.501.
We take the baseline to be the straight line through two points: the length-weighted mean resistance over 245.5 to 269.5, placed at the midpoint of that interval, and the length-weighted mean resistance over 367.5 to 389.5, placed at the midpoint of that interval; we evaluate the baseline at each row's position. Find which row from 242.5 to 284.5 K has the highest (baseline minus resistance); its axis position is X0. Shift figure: 243.0 K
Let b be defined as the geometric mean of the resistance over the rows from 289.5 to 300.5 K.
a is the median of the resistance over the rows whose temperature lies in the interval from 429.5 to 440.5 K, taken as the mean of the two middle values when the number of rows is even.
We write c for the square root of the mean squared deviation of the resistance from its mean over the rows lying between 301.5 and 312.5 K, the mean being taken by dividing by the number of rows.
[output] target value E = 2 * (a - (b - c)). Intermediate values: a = 95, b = 86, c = 1.9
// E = 22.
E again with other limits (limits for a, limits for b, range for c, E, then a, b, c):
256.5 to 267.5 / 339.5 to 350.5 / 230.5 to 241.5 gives 25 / 87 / 75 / 1.1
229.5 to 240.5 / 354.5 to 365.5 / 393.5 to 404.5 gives 18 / 79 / 74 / 4.8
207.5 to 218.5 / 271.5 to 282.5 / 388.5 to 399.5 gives -20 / 72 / 87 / 5.1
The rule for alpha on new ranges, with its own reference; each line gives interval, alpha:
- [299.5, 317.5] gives 15.2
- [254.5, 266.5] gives 13.3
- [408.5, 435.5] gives 33.1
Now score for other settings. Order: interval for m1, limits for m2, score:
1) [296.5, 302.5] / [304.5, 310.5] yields 0.569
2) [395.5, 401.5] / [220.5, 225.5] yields 0.434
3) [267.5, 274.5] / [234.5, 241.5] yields 0.535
